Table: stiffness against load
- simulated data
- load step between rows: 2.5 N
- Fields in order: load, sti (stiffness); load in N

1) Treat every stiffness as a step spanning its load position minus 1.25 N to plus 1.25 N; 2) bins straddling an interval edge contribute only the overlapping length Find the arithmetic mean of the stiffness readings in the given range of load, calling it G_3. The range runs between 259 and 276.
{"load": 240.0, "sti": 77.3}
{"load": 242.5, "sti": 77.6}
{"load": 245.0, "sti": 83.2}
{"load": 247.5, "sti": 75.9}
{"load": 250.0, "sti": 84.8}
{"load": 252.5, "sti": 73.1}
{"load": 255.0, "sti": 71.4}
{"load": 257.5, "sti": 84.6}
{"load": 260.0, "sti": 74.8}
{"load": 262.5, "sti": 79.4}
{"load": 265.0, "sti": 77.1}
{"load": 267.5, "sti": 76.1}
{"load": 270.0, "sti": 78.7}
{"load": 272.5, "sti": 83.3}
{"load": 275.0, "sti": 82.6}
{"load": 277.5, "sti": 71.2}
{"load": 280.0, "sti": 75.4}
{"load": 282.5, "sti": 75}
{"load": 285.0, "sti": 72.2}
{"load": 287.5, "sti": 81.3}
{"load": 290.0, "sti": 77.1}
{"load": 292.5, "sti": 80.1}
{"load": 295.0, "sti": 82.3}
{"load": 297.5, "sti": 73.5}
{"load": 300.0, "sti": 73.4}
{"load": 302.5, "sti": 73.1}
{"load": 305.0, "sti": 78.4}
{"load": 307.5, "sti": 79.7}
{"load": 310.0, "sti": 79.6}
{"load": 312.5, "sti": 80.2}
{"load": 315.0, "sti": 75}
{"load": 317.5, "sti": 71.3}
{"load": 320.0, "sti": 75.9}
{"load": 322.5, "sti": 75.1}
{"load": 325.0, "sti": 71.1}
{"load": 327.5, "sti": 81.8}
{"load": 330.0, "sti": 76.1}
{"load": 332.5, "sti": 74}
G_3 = 78.9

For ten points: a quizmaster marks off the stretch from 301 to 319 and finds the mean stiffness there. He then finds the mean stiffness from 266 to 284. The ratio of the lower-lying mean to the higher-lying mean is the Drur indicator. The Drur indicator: 1.01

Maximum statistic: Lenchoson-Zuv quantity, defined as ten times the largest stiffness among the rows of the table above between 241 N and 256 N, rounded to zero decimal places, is 848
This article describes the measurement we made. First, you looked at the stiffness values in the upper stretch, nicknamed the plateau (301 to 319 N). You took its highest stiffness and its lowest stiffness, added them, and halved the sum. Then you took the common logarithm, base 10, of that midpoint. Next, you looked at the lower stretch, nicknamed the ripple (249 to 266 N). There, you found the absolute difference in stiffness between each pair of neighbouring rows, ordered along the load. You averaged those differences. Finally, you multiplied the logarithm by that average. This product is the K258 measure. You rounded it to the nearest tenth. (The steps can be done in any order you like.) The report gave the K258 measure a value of 13.6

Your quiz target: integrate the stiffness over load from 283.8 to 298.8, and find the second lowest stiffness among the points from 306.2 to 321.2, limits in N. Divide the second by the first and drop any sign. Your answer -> 0.0643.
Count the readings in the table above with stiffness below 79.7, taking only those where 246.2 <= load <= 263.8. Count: 5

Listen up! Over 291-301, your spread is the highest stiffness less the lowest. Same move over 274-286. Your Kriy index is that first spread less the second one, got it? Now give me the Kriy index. -2.5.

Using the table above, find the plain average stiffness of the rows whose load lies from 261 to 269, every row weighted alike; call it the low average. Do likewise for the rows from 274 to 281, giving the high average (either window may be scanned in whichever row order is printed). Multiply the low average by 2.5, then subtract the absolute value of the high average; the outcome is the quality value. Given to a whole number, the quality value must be 117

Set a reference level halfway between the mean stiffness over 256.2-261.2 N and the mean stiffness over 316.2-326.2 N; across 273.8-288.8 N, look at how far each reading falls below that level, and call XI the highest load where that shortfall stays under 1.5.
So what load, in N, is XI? 287.5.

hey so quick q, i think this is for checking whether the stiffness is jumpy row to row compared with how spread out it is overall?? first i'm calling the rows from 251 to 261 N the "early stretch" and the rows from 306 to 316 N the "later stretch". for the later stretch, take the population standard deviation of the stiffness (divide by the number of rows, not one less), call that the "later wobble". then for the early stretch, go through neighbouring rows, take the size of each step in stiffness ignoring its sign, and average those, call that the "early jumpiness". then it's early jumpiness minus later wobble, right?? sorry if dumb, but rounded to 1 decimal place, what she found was 6.1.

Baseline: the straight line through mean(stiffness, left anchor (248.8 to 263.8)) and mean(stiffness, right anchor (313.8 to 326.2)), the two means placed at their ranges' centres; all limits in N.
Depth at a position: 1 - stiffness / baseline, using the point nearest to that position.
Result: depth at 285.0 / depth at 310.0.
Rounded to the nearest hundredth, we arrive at -0.72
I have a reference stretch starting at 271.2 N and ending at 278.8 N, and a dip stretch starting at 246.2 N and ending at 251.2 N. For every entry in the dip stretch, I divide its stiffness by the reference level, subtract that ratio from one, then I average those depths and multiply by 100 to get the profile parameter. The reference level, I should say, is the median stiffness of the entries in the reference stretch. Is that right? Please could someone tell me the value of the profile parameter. 2.7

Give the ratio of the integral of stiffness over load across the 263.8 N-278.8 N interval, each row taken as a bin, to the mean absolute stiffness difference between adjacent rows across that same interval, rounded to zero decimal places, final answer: 289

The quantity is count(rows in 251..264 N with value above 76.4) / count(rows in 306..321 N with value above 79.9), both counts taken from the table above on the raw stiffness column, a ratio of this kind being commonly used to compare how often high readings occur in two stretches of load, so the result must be 2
